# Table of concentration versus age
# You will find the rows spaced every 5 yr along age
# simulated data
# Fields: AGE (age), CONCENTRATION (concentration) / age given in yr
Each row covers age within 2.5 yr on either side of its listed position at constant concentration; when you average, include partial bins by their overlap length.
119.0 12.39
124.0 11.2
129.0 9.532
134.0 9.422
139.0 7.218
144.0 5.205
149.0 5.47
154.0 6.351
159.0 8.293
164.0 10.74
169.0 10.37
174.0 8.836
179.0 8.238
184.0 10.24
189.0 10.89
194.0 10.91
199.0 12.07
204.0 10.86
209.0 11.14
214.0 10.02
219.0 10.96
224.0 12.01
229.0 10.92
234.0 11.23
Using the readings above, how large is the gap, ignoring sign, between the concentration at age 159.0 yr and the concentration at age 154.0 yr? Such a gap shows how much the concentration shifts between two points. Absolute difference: 1.9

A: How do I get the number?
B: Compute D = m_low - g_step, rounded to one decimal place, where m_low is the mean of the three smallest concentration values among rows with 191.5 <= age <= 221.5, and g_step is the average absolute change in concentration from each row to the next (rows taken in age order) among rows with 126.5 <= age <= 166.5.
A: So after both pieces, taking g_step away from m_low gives 9.2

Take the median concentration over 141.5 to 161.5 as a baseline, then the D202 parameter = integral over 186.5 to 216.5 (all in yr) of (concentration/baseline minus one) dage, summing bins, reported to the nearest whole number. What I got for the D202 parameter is 26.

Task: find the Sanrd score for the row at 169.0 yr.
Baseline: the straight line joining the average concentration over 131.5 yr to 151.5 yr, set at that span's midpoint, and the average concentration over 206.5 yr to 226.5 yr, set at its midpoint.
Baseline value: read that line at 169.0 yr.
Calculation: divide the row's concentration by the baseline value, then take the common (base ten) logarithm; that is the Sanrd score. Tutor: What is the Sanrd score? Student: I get 0.093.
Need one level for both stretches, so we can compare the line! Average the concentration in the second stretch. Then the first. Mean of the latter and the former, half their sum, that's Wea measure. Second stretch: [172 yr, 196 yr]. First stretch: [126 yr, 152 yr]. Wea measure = 8.6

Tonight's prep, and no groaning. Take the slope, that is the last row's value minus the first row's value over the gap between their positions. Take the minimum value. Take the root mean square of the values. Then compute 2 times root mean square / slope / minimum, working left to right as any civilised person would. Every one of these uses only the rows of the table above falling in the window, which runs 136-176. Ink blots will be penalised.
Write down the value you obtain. 67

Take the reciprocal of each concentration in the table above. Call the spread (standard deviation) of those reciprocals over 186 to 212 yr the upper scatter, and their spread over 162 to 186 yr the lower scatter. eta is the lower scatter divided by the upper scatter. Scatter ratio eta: 3.14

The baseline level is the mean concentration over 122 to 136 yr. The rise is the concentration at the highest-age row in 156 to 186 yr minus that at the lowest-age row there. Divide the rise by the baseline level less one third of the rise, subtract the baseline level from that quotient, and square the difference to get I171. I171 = 97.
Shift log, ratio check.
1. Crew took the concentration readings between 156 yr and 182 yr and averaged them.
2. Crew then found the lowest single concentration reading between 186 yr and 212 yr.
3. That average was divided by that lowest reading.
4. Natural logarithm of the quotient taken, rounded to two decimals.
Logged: -0.16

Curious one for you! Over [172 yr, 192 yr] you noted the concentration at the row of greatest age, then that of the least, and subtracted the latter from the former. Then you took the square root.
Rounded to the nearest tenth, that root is 1.4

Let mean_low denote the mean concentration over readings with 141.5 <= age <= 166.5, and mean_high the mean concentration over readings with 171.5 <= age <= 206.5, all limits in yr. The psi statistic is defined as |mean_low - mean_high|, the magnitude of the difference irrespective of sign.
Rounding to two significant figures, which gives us 3.1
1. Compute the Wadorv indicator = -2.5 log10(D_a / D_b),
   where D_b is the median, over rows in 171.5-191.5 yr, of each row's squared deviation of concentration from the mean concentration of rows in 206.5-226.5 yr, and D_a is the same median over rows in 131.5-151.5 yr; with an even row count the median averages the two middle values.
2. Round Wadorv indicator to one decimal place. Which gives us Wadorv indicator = -2.3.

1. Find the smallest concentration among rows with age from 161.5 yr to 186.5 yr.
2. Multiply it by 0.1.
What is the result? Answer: 0.82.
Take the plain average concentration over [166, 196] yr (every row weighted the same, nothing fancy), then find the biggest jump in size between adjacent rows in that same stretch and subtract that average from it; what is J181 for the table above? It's -7.9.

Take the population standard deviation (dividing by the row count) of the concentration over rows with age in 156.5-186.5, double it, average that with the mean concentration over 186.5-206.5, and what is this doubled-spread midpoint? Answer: 6.6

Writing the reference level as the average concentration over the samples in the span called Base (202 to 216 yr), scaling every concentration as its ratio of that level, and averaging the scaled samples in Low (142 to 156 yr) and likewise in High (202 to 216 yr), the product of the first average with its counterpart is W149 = 0.53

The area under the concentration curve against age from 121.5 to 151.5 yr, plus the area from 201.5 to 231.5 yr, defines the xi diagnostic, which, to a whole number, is 570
